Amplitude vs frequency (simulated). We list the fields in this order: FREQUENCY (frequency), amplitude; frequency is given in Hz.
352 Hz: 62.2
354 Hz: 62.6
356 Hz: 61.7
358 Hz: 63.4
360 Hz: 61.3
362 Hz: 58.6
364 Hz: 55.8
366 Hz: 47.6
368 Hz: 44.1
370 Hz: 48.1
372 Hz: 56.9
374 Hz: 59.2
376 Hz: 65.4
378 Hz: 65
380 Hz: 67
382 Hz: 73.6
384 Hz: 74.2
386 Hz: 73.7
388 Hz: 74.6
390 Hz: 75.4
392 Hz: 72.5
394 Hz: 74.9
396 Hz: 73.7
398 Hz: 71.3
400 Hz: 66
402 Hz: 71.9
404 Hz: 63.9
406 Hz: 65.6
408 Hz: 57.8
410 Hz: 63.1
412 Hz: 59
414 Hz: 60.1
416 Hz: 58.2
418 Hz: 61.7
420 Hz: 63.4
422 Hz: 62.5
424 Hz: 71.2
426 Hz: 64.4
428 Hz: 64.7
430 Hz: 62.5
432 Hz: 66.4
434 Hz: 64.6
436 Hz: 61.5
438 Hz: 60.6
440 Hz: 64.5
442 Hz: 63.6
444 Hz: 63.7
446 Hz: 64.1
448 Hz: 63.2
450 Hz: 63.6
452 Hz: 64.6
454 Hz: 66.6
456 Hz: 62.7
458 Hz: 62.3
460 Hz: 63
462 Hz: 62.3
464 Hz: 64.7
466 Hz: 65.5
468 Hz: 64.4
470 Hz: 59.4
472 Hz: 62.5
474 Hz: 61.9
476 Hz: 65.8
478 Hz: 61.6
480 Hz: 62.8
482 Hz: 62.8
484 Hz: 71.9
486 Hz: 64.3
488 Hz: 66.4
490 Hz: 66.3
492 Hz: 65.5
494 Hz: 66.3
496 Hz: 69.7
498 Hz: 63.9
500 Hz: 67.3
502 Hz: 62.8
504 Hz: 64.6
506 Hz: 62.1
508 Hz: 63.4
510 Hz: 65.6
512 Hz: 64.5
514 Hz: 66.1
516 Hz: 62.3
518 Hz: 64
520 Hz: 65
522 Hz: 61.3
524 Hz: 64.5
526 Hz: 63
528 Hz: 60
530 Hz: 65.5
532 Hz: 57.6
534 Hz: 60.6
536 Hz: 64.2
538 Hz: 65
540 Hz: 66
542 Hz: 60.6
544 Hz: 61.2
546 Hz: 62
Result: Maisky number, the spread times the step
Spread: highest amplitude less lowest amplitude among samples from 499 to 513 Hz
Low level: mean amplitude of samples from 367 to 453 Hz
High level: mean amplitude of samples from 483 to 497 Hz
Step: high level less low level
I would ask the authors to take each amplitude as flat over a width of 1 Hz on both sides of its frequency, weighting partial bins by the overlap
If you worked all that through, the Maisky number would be 13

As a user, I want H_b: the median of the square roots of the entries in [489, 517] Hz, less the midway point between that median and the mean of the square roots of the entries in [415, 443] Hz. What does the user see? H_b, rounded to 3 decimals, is 0.048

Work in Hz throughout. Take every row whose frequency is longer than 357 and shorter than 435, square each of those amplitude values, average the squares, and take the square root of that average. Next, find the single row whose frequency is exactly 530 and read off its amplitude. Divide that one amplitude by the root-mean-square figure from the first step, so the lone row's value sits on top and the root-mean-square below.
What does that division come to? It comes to 1.01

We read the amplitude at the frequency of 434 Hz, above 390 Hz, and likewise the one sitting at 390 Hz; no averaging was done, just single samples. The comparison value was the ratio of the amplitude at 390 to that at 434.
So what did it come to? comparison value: 1.17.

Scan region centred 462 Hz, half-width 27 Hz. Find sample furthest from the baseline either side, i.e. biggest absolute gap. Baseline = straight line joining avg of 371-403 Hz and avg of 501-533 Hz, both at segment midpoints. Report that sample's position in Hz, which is 484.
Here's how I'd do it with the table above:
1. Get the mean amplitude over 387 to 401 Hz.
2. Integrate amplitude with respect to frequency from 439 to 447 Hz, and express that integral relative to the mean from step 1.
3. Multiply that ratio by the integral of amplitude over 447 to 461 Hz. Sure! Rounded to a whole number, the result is 6286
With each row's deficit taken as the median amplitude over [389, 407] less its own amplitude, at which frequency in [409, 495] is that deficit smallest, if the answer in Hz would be 484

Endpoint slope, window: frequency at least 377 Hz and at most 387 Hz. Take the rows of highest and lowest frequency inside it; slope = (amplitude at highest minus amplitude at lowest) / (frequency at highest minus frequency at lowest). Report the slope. 1.1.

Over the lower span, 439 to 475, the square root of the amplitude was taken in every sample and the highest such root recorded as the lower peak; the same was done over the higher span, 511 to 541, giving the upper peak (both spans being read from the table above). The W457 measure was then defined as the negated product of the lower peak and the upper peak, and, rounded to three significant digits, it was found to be -66.3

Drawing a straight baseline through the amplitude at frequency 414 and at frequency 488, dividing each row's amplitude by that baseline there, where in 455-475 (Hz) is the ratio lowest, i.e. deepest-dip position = 470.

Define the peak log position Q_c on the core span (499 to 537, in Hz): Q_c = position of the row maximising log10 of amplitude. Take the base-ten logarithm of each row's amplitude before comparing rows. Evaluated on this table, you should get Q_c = 500 Hz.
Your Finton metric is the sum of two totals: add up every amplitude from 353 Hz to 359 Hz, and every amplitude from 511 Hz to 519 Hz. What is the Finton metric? 445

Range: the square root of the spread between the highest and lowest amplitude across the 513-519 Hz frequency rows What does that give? 1.95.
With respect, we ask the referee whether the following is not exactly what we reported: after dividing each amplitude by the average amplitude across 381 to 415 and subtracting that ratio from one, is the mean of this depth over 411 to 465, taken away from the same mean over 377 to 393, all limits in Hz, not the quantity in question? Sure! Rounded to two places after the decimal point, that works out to -0.13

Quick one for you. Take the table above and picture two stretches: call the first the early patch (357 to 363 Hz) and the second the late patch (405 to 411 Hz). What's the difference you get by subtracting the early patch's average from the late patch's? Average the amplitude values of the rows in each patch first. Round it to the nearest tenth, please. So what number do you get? 1.1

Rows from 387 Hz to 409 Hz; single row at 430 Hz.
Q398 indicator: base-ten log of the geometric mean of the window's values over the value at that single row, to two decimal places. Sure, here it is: 0.05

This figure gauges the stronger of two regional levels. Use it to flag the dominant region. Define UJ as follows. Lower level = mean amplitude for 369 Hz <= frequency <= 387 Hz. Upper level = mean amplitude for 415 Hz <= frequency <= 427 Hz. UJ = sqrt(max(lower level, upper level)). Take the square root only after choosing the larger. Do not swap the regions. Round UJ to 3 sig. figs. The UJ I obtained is 8.05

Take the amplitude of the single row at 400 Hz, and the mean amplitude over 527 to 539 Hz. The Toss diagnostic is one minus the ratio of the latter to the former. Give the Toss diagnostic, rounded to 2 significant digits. 0.058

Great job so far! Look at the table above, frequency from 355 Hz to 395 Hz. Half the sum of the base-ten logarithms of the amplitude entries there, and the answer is 18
